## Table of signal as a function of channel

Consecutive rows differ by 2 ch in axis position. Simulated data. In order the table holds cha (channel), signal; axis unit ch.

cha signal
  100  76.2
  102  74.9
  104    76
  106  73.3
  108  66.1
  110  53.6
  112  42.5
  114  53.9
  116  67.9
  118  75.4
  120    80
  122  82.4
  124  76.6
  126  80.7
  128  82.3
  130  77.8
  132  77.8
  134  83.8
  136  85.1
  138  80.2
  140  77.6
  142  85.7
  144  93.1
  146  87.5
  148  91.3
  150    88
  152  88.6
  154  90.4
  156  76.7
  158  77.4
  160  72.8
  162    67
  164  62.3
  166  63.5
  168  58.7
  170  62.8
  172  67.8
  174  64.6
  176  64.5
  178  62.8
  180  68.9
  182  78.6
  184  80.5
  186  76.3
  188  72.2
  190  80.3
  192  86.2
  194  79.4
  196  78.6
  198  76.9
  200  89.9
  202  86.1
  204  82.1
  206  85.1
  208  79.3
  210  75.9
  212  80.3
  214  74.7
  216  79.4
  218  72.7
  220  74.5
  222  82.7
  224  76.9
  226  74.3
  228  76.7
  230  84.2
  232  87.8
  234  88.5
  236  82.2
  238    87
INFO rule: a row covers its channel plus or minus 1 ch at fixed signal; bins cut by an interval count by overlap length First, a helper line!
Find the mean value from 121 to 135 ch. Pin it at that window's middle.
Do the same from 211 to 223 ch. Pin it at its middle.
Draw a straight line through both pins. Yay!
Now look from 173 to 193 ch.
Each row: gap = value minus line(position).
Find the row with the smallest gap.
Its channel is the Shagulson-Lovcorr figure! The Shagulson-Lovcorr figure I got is 178 ch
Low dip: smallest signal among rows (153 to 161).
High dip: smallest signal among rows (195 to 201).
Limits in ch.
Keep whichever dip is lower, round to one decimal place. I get 72.8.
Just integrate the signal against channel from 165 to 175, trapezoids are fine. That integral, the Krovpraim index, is 635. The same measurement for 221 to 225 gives 319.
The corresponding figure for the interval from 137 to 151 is 1207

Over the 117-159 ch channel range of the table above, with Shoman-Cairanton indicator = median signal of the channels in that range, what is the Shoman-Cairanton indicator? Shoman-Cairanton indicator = 82.3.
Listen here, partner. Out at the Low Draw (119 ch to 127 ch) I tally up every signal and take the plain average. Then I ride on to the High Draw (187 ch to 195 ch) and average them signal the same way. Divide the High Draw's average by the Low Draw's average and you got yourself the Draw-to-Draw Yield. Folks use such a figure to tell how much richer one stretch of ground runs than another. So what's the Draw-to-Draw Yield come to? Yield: 0.99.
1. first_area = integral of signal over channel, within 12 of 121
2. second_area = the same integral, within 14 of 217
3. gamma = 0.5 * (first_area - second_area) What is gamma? -248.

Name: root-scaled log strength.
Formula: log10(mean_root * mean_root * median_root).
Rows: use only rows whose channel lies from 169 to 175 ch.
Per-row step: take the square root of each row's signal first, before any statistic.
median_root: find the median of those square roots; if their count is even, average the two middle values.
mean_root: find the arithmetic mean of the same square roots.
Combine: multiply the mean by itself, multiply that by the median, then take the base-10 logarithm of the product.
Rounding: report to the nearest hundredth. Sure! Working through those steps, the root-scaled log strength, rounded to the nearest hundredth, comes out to 2.72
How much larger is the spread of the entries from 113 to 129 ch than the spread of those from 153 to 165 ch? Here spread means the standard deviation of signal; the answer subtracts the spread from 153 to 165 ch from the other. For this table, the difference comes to 0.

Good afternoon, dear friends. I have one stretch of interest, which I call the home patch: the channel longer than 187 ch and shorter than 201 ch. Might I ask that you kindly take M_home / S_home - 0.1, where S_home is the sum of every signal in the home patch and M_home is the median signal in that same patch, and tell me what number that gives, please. 0.041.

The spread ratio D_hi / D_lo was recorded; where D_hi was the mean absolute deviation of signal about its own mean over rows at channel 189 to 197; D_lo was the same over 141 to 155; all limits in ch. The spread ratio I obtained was 1.2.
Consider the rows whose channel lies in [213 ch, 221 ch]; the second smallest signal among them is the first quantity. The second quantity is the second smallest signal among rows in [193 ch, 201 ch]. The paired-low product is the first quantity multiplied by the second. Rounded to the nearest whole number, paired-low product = 5856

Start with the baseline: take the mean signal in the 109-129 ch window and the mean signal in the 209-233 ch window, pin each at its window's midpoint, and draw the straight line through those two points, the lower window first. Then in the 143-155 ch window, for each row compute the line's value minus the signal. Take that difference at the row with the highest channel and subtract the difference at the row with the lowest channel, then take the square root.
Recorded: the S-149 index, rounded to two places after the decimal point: 1.89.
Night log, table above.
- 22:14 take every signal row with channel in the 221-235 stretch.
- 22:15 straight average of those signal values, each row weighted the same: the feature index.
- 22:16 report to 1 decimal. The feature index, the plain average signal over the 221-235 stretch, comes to 81.6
